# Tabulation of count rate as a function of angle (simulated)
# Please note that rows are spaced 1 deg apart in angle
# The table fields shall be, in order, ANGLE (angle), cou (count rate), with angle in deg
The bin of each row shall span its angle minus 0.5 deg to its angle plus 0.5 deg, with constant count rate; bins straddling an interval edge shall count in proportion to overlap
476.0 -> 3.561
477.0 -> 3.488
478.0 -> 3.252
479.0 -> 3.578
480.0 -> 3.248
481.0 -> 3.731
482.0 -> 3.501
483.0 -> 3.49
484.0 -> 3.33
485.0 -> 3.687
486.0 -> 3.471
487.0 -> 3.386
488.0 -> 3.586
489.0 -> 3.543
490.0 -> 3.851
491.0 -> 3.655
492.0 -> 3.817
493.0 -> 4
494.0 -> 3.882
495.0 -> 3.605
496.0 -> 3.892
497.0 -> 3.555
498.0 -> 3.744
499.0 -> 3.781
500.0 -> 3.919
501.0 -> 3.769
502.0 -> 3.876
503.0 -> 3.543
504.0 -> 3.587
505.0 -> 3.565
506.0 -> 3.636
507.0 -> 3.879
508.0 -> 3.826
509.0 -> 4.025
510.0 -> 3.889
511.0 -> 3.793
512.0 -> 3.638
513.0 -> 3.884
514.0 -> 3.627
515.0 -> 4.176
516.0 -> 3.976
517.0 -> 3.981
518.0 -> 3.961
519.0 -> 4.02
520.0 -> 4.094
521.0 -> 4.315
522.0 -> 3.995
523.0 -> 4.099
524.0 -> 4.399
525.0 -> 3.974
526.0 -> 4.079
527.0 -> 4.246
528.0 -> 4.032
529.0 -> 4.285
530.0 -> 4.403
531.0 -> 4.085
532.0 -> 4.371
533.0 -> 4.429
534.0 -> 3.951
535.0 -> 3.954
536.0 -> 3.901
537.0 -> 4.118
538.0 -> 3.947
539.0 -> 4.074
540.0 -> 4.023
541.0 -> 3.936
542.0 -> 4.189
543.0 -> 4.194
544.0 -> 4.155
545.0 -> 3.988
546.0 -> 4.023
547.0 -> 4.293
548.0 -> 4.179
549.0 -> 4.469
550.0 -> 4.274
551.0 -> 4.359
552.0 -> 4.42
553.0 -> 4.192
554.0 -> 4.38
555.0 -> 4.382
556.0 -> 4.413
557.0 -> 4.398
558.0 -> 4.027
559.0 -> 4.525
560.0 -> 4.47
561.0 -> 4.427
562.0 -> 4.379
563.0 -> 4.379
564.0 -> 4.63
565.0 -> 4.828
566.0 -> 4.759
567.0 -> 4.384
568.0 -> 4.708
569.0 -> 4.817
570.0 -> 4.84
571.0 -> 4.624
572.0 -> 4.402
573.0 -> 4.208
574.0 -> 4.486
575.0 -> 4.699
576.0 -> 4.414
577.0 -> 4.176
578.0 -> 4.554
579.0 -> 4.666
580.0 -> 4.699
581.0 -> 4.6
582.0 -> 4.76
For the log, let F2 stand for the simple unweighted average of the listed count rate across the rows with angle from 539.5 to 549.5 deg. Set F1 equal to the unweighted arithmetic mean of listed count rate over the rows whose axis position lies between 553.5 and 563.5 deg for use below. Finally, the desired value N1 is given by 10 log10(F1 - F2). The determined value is -6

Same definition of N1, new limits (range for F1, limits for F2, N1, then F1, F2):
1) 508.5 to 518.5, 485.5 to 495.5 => -7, 3.9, 3.68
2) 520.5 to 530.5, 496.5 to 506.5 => -3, 4.2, 3.70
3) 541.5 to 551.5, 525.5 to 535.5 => -15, 4.2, 4.18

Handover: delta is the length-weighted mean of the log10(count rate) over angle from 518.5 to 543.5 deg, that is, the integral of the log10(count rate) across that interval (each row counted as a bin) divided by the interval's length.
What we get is 0.62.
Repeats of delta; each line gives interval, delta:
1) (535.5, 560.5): 0.62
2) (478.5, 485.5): 0.54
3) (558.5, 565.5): 0.65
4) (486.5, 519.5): 0.58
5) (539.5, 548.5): 0.61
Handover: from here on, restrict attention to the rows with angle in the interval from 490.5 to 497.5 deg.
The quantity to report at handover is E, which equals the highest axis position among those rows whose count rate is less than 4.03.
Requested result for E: 497.0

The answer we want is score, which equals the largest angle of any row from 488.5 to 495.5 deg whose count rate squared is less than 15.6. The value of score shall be 495.0 deg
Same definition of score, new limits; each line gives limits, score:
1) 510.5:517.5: 514.0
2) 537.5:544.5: 541.0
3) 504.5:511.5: 511.0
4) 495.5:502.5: 502.0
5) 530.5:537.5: 536.0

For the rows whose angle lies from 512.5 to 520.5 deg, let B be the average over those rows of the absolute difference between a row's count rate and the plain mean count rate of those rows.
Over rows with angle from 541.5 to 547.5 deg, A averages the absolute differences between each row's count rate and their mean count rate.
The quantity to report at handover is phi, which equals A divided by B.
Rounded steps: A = 0.090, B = 0.106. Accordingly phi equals 0.85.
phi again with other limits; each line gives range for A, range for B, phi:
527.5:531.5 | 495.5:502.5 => 1.59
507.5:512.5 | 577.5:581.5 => 1.86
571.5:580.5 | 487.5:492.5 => 1.38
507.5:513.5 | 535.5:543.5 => 0.94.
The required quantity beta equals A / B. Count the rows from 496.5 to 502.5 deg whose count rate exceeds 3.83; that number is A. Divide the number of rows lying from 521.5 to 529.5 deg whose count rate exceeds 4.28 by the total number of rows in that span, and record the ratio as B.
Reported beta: 8.0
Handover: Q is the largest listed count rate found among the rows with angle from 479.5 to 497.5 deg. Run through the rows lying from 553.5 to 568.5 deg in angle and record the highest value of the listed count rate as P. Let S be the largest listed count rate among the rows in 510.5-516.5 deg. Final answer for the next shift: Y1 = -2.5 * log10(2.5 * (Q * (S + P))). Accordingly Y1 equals -4.89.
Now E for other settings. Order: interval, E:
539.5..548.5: 546.0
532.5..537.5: 536.0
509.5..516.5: 516.0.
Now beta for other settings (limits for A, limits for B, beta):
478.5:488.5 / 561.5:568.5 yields 0.0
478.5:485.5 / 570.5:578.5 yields 0.0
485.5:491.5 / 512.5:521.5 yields 9.0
